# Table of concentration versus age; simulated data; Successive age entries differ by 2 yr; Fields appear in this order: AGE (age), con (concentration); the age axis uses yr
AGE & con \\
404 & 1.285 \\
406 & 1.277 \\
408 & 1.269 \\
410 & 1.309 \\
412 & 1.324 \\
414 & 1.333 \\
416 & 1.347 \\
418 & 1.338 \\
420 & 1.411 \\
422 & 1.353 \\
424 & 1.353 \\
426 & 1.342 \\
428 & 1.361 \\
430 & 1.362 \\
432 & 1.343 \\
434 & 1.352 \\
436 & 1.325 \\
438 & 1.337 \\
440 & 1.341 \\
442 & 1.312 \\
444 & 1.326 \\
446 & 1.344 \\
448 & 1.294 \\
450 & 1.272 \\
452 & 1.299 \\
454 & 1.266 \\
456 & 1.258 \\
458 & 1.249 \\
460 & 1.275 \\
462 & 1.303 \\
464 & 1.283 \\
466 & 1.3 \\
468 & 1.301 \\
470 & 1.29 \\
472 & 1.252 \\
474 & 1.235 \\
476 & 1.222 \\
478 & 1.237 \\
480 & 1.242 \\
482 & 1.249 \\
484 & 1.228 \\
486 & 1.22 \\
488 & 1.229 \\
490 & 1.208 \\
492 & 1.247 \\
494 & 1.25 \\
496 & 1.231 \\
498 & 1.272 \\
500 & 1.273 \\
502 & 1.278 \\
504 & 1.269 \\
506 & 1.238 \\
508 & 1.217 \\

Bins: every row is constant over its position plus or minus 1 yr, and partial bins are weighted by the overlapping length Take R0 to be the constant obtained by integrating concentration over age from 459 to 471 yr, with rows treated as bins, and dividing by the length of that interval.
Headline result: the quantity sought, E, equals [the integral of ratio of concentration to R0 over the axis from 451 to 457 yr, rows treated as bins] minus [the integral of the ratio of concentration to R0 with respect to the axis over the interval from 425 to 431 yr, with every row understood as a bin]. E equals -0.37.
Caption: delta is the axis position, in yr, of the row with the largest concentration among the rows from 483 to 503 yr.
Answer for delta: 502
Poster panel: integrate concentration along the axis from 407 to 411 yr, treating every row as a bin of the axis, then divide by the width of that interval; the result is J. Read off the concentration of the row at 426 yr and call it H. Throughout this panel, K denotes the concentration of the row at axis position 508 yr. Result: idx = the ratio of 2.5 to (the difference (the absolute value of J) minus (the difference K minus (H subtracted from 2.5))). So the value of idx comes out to 2.03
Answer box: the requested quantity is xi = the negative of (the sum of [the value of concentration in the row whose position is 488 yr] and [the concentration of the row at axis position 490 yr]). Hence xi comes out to -2.44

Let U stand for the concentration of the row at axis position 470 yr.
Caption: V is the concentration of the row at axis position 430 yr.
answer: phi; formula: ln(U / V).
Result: -0.05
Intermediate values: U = 1.29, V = 1.362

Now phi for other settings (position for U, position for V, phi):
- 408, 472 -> 0.01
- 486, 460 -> -0.04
